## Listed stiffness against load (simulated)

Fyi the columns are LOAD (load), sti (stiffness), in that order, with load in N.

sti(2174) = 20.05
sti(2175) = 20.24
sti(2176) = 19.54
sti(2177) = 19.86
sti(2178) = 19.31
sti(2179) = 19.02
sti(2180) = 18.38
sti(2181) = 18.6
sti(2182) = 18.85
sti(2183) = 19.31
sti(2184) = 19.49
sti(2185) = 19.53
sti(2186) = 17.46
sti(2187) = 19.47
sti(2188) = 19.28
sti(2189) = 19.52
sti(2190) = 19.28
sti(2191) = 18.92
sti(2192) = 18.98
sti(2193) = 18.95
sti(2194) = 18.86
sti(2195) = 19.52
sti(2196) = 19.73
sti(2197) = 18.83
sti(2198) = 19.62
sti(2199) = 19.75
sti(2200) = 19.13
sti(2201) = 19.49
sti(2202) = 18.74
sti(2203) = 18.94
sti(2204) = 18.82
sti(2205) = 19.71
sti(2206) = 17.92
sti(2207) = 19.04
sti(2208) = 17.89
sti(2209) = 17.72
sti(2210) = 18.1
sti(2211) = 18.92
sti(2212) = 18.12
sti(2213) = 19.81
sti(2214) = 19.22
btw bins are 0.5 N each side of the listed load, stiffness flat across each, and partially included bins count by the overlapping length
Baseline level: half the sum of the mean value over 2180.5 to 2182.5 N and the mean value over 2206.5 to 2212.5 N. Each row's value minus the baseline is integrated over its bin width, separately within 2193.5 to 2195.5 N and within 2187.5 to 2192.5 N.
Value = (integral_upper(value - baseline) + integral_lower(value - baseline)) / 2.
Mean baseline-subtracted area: 2.39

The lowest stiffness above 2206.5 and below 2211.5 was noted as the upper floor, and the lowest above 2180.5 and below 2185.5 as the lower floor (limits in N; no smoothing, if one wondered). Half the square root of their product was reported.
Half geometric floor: 9.08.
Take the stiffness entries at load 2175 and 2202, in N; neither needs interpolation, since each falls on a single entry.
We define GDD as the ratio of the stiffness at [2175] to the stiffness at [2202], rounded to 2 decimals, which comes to 1.08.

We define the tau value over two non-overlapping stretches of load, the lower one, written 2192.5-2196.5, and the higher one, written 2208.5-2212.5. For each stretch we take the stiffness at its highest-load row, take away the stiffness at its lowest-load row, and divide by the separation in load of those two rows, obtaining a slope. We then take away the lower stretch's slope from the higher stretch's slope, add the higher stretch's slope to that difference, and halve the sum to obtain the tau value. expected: 0.00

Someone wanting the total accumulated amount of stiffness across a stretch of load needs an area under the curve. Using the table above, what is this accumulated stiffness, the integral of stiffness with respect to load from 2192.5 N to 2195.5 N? 57.3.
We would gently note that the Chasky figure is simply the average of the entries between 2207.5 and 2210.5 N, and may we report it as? 17.9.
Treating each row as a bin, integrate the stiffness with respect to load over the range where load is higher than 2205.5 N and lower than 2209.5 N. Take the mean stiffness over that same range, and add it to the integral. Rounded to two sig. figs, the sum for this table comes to 91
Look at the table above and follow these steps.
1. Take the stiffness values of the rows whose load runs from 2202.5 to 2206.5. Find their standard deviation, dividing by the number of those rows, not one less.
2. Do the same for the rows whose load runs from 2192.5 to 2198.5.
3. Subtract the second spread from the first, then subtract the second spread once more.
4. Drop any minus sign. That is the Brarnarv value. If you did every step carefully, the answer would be 0.12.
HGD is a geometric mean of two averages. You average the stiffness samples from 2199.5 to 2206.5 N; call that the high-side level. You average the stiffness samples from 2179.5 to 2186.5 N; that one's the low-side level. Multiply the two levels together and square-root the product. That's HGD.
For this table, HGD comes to 18.9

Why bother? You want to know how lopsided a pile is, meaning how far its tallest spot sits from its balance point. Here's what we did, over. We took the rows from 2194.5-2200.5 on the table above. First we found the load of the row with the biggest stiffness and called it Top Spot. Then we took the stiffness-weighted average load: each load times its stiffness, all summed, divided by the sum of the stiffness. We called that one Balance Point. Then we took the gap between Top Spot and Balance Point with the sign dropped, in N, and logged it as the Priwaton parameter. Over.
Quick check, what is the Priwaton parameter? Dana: 1.5 N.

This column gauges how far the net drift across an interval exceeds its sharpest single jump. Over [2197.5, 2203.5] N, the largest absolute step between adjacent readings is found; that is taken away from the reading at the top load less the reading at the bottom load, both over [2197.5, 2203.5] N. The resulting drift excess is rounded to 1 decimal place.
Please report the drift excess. -1.4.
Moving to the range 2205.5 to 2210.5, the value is -1.0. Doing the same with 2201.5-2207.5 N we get -1.5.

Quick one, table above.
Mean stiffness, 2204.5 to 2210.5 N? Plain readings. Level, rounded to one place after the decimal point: 18.4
